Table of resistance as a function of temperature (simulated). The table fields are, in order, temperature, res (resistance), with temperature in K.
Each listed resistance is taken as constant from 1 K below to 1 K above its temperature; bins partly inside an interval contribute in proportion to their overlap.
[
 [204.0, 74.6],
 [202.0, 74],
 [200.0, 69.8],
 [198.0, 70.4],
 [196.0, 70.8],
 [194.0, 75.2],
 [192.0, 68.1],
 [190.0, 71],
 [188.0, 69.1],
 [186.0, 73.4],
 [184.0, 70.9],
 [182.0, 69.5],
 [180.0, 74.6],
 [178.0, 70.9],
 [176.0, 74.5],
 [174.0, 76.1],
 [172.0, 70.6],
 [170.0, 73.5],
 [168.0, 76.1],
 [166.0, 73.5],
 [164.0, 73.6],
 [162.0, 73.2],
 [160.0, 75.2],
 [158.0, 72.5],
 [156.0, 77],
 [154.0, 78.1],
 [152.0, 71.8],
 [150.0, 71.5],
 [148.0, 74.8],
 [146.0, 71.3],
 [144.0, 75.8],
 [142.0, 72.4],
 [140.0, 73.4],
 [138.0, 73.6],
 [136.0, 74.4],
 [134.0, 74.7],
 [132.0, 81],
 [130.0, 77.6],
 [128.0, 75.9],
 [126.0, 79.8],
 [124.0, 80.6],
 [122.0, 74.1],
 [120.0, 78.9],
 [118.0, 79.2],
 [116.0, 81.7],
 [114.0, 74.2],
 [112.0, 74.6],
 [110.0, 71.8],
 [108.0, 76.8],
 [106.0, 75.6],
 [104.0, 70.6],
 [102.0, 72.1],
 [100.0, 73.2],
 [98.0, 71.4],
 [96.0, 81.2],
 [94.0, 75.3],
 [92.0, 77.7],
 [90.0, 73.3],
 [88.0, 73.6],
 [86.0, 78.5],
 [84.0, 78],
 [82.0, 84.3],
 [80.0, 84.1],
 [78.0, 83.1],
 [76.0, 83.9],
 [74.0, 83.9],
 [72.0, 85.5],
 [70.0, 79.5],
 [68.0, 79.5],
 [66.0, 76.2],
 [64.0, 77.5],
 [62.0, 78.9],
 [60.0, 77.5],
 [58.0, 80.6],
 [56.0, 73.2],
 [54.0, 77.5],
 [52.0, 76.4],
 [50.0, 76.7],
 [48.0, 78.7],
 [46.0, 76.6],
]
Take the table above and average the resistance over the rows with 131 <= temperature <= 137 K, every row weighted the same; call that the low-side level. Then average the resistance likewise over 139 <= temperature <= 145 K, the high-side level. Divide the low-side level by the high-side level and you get 1.04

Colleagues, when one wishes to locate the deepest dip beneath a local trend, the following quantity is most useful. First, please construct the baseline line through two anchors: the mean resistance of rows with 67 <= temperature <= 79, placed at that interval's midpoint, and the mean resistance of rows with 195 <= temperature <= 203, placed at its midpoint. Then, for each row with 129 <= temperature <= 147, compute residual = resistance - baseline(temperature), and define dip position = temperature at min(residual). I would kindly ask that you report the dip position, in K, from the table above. 146.0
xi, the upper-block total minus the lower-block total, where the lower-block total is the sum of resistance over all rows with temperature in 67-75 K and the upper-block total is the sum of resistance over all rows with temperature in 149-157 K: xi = -30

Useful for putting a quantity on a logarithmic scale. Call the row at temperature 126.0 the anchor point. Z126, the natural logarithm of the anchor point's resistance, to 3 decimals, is 4.380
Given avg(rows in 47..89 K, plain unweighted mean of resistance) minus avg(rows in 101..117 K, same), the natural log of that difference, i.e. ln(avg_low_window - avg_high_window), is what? 1.5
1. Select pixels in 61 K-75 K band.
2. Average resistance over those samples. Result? 80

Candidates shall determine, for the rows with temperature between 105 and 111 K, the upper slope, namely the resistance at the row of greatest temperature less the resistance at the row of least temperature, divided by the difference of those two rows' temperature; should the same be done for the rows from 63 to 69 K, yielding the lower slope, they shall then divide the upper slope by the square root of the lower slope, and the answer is -1.3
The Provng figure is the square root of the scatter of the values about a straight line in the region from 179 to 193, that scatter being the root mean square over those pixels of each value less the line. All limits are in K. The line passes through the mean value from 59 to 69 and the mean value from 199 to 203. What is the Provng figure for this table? 1.62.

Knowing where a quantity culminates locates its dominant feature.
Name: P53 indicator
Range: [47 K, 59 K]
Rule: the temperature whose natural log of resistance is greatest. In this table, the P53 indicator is 58.0 K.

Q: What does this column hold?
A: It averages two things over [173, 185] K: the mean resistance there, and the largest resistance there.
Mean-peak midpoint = 74.4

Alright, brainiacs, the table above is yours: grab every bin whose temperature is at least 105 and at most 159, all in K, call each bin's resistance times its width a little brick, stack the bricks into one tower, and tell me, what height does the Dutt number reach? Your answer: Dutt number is 4086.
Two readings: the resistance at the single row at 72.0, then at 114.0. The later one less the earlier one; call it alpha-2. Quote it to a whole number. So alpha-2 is -11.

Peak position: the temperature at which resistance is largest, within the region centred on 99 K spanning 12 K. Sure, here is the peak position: 96.0 K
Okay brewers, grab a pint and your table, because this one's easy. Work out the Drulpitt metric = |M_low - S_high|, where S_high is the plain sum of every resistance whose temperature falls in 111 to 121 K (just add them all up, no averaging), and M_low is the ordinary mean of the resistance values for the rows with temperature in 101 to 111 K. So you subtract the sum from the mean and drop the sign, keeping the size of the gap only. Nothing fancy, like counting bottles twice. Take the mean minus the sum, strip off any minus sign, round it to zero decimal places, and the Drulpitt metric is 315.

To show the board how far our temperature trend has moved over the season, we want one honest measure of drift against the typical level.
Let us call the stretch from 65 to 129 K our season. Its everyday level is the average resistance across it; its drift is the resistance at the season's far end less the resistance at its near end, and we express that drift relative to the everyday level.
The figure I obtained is 0.00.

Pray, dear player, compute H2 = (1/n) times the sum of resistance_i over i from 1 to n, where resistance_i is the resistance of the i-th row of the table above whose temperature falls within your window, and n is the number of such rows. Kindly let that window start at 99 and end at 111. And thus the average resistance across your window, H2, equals 73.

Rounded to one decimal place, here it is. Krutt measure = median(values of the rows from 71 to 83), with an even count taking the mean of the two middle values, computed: 84.0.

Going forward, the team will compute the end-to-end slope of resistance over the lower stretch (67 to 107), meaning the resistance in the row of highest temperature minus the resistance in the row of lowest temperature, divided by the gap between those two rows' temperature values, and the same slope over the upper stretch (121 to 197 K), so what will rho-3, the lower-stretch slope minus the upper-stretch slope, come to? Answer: -0.1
